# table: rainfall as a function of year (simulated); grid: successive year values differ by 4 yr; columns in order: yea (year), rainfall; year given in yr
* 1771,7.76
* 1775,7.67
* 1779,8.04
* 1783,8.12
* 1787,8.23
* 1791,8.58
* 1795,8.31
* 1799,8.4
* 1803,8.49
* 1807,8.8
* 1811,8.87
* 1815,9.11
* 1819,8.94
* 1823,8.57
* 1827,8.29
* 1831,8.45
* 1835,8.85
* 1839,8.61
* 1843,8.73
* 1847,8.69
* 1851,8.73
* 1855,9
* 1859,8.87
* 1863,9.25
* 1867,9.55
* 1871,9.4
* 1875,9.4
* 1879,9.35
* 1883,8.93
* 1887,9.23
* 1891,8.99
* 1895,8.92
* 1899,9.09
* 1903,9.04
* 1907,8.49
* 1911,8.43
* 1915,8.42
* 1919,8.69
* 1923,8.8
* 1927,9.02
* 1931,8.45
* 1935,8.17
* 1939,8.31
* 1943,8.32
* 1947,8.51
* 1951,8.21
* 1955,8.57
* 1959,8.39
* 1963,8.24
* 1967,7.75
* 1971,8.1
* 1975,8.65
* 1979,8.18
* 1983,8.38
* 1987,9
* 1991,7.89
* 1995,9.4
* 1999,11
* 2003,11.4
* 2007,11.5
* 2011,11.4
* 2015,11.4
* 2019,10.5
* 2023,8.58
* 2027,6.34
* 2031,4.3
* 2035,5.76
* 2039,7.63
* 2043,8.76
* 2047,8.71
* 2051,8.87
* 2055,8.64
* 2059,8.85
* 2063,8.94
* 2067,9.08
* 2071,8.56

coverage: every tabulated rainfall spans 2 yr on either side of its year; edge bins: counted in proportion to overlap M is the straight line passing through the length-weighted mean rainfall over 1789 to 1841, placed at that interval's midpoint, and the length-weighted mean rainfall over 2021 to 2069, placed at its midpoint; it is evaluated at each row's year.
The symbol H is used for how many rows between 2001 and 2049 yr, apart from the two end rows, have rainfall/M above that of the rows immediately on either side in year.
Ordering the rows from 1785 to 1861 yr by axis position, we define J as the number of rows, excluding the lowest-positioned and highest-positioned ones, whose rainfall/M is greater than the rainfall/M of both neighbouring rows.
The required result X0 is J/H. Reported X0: 1.7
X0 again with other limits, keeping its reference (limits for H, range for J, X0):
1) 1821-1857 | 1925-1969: 1.0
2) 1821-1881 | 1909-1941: 0.2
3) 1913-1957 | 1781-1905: 4.5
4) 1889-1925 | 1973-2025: 3.0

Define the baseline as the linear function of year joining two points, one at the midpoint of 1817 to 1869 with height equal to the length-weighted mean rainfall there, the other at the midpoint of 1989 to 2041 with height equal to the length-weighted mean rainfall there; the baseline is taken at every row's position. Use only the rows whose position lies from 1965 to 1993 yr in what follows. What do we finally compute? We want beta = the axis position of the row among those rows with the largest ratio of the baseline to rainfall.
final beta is 1967 yr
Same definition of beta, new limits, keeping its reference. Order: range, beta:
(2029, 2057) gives 2031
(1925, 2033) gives 2031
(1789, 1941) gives 1935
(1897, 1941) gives 1935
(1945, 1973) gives 1967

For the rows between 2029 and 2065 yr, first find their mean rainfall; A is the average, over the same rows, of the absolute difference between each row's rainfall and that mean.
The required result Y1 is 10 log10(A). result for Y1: 1.1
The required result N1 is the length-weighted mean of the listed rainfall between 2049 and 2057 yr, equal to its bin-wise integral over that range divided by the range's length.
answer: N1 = 8.8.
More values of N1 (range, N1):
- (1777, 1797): 8.3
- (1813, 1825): 8.9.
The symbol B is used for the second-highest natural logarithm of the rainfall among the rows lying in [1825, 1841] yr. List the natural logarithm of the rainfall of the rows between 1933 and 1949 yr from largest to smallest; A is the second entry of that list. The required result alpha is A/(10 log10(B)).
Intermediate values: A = 2.12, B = 2.15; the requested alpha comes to 0.636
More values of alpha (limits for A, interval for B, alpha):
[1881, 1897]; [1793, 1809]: 0.665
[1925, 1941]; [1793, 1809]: 0.646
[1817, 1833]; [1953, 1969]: 0.655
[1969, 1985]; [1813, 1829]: 0.624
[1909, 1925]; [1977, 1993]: 0.660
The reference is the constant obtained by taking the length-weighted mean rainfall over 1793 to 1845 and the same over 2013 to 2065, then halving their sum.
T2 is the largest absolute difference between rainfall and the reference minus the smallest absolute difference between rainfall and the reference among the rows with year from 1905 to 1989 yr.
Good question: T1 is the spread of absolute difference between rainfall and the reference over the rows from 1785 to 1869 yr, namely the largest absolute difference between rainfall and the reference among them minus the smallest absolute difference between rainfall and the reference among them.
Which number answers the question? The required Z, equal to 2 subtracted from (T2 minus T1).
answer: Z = -2.4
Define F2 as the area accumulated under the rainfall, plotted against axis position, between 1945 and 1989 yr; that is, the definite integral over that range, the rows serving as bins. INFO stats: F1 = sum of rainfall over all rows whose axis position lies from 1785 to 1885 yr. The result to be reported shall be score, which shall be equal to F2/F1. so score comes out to 1.7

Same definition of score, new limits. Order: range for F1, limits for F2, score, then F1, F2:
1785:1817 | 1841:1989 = 18.7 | 69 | 1289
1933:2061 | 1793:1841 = 1.5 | 278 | 415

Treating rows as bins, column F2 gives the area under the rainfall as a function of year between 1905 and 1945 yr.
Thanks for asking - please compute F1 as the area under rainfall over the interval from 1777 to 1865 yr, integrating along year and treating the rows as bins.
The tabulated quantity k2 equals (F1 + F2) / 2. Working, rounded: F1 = 760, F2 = 340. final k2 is 550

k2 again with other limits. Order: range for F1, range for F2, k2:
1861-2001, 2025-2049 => 696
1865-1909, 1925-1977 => 418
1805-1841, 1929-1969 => 323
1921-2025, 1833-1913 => 831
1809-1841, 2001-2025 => 269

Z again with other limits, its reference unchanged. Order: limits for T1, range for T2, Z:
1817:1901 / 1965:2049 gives 1.0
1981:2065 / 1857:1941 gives -5.0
